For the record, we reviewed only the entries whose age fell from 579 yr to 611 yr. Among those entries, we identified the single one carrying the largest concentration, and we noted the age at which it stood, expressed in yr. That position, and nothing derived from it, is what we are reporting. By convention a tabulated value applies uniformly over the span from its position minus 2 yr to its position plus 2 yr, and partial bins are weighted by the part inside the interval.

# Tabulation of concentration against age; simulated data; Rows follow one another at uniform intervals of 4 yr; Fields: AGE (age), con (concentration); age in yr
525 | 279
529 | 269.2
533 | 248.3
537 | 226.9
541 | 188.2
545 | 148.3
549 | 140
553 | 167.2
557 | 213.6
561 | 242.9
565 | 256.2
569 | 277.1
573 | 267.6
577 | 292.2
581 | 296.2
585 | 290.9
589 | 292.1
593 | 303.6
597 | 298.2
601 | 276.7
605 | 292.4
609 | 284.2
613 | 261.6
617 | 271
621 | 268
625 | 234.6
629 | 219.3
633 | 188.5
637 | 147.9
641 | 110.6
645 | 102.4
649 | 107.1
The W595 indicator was 593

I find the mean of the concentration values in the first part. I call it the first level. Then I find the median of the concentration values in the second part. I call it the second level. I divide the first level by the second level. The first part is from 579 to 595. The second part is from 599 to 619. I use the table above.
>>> 1.1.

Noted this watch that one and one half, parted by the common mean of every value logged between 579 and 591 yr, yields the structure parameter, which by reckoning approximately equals 0.0051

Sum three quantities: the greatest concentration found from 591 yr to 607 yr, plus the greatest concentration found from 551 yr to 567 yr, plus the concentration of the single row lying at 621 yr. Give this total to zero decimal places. 828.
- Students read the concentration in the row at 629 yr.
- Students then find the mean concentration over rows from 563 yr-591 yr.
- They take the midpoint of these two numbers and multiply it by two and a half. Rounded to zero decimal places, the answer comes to 626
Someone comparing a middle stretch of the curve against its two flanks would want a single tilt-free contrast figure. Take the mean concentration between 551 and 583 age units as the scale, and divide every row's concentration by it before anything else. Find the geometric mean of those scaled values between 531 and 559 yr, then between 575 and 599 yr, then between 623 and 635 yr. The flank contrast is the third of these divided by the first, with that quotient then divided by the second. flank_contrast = 1.0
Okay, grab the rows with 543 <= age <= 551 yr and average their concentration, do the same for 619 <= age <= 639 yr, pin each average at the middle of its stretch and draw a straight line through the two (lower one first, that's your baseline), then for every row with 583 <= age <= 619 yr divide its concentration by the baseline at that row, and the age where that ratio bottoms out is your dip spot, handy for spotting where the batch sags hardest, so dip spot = 613 yr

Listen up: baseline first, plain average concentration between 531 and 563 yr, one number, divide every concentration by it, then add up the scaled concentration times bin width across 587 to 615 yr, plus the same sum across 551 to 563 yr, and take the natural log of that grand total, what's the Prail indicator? 3.98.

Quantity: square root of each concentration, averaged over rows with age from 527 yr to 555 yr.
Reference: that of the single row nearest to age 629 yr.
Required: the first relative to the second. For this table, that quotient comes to 0.94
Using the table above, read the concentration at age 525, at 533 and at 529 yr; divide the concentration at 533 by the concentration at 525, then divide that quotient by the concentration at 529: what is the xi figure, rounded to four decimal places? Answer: 0.0033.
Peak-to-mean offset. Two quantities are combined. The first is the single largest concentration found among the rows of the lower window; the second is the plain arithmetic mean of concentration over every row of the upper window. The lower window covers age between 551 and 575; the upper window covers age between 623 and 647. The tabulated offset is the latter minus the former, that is -110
